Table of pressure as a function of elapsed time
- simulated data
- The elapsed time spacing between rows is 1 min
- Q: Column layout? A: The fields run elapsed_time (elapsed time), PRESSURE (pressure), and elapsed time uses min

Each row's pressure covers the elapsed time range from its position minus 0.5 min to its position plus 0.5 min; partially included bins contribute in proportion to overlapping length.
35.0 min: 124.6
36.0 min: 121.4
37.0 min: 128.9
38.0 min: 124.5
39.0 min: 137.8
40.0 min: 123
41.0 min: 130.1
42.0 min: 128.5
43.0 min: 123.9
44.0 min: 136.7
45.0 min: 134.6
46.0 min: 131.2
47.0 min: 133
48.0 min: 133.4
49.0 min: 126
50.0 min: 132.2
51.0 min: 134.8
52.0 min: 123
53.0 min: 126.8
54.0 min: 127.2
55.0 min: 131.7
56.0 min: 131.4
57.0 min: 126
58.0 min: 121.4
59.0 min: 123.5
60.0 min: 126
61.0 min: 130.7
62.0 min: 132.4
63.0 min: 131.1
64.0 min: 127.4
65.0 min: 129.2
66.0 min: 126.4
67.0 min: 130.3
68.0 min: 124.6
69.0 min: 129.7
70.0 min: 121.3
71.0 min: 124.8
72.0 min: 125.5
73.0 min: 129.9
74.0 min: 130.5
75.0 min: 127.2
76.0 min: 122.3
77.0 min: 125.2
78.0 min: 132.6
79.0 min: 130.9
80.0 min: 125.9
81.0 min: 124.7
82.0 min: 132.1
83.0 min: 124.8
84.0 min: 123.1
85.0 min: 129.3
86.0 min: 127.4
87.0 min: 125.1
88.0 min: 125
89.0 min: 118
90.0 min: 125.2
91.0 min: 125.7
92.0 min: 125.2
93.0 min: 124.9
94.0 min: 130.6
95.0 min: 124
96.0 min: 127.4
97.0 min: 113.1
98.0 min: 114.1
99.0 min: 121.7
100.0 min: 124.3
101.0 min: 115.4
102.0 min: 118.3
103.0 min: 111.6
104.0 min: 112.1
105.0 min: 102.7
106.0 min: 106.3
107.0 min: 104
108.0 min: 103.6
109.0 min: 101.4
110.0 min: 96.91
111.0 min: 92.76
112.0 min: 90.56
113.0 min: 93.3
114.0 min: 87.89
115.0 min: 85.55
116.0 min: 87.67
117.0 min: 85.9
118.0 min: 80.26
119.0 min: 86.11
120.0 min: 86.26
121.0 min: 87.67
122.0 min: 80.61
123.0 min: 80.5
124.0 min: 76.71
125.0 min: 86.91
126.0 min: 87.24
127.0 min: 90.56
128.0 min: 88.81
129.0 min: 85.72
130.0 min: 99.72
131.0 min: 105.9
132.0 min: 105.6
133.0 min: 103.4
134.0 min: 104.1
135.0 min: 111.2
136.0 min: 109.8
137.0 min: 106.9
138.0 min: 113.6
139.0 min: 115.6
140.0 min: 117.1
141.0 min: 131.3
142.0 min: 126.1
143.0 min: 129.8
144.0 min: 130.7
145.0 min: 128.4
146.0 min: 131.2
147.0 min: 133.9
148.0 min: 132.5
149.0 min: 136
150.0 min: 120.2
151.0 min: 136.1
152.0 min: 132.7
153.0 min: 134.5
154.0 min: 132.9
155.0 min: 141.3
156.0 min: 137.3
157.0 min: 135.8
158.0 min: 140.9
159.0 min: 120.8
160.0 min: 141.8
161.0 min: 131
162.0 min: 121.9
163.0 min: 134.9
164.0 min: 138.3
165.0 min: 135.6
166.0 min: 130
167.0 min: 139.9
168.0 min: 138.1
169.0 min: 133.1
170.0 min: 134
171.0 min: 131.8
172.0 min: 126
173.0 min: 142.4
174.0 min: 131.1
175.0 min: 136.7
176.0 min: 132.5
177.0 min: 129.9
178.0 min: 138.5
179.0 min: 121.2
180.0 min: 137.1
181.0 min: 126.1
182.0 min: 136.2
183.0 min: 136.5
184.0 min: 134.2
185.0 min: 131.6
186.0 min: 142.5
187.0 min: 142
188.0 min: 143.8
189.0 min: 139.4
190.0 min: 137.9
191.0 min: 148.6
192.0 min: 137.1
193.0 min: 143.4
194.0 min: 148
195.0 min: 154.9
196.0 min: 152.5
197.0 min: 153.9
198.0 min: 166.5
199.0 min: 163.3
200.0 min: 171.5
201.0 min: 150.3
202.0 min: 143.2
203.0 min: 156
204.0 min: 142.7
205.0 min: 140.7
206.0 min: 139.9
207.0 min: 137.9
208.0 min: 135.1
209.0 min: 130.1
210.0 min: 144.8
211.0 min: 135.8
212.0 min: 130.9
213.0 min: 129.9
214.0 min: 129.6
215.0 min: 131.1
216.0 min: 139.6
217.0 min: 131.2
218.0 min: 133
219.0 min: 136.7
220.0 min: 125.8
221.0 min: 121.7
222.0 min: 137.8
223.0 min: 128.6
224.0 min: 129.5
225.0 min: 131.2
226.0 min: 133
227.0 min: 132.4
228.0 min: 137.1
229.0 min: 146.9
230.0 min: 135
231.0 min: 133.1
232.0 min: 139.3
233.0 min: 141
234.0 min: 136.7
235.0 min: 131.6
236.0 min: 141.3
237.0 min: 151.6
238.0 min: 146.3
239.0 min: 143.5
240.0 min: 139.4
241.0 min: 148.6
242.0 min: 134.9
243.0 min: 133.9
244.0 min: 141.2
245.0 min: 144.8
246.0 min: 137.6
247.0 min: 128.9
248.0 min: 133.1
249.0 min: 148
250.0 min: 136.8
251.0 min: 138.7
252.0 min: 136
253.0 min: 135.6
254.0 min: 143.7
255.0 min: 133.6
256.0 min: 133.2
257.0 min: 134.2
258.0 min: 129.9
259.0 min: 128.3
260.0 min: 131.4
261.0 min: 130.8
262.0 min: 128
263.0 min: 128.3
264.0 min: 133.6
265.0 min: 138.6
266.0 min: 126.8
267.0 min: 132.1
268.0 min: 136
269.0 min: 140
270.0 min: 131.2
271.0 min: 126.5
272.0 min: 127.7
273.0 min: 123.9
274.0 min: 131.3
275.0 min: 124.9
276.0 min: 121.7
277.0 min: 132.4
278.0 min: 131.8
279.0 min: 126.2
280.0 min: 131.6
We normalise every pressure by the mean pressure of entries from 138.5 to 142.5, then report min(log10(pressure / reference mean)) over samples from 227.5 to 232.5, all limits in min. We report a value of 0.036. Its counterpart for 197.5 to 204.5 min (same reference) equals 0.066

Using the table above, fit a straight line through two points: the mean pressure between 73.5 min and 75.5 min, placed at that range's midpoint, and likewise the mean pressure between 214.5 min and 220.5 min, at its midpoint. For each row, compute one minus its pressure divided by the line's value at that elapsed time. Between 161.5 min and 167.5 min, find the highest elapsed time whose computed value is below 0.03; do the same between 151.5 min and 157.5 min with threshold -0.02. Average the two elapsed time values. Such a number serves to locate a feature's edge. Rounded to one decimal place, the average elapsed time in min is 162.0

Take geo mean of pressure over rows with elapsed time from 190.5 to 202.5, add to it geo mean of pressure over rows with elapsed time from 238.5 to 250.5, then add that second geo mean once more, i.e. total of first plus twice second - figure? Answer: 431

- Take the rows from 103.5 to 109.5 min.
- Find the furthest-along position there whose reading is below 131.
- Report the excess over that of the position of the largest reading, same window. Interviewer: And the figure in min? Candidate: -5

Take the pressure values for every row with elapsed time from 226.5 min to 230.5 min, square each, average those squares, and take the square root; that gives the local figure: 138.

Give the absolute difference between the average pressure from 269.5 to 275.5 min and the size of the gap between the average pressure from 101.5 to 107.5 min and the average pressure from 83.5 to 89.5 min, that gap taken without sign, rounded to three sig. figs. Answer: 112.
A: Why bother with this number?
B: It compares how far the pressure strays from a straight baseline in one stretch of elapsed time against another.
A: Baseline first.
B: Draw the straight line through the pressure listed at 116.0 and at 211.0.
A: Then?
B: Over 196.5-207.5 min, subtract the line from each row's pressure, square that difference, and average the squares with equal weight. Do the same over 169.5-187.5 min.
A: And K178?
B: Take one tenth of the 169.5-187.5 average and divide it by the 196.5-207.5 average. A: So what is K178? 0.04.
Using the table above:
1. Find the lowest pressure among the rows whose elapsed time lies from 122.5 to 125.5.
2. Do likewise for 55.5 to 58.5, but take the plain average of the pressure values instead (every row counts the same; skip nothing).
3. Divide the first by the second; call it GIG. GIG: 0.61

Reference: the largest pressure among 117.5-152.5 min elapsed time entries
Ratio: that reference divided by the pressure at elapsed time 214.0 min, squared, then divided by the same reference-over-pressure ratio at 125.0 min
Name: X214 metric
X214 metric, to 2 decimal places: 0.70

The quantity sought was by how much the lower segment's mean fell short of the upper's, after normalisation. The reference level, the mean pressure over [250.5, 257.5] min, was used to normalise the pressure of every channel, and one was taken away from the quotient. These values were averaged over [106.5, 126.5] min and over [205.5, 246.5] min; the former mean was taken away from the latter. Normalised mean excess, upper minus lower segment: 0.35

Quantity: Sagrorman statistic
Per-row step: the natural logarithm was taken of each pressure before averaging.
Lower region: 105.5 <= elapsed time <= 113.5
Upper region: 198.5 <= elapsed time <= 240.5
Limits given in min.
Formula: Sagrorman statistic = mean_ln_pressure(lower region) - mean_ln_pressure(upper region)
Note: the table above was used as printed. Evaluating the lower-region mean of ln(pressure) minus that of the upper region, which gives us -0.3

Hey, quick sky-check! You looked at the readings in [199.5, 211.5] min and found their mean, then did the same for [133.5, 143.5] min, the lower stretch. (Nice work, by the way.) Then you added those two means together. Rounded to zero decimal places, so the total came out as 261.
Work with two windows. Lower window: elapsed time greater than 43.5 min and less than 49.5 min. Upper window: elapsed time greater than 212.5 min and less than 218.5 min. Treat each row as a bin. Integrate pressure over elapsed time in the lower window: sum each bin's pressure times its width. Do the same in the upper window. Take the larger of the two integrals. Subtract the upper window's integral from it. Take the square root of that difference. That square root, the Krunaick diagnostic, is 0.71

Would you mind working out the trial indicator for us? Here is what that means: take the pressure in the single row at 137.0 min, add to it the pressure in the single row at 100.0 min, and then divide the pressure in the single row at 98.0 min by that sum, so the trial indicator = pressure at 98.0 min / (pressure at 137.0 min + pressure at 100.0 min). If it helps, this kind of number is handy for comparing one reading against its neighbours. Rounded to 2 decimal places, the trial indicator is 0.49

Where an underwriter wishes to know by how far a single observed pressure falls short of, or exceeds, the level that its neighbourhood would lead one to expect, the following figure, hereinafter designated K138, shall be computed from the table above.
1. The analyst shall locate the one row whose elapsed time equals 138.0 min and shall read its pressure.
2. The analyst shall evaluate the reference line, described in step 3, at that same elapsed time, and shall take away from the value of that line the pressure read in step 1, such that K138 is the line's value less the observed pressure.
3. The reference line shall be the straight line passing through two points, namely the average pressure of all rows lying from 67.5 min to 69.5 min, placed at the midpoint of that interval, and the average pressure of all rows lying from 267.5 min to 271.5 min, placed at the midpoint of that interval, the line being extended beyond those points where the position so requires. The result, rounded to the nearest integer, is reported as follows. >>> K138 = 16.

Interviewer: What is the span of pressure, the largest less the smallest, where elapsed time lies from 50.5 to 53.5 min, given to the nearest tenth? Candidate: 11.8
